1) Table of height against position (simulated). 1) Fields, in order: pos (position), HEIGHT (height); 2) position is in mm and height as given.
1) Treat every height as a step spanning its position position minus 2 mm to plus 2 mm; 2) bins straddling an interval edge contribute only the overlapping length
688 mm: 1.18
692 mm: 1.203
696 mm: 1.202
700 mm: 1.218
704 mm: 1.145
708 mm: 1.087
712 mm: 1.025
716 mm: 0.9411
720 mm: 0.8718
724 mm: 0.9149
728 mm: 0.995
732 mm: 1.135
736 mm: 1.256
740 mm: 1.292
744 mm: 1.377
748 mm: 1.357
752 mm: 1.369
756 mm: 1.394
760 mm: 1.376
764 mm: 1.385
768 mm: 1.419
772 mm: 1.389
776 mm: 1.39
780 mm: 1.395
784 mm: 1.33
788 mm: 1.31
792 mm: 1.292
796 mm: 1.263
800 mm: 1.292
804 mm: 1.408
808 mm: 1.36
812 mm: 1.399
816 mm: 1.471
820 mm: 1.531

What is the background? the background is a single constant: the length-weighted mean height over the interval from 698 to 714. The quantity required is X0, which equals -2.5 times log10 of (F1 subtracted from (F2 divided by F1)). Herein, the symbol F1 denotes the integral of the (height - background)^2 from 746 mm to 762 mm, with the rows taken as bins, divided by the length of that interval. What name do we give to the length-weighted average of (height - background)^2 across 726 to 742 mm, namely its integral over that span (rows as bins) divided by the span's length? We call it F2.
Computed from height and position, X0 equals 1.9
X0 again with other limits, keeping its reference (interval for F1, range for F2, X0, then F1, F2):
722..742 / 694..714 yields 1.6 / 0.021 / 0.005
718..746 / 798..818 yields -0.9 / 0.033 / 0.075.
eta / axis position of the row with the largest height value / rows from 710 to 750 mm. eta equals 744 mm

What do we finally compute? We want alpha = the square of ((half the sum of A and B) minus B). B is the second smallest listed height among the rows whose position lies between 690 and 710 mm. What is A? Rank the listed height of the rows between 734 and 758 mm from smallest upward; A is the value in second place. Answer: 0.005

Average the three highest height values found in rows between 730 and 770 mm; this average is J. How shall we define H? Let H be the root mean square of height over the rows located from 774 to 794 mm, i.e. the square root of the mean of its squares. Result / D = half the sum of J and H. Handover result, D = 1.37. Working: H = 1.344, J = 1.40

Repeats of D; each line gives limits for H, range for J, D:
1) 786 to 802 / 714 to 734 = 1.16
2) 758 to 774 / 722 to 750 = 1.37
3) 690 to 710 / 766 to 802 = 1.29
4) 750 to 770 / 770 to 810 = 1.39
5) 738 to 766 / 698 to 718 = 1.26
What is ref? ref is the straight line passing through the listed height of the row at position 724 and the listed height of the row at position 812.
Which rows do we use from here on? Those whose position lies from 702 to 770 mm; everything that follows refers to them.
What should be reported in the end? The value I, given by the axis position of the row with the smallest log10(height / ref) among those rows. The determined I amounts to 720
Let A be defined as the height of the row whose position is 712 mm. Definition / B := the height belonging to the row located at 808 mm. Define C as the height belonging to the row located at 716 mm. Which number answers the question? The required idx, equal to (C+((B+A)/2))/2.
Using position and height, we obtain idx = 1.07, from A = 1.025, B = 1.36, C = 0.9411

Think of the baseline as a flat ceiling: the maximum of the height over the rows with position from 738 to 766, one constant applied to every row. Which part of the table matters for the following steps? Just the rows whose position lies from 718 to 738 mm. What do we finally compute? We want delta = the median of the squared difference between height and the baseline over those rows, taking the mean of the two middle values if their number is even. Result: 0.159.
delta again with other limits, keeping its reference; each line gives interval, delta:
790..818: 0.006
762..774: 0.000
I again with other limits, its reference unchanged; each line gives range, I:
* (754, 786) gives 784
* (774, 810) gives 796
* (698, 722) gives 720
